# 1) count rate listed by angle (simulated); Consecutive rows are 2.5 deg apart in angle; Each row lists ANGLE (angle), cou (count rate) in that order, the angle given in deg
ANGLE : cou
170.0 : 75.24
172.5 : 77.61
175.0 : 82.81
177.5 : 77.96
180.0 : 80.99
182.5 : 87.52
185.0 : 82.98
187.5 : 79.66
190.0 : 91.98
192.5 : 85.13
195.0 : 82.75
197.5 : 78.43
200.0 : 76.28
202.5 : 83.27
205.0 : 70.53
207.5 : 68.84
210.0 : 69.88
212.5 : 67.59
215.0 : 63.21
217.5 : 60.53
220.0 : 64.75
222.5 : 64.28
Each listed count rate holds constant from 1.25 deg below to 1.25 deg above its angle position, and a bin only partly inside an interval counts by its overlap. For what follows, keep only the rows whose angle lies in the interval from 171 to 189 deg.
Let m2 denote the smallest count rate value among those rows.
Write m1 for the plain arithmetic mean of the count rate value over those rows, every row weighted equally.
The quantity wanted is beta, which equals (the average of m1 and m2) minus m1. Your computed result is -1.9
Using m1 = 81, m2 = 77.61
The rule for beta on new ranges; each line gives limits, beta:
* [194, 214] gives -3.6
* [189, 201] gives -3.3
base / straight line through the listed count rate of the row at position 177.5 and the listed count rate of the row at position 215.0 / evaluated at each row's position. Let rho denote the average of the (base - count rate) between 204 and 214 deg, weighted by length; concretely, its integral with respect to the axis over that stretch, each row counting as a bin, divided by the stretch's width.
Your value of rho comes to -3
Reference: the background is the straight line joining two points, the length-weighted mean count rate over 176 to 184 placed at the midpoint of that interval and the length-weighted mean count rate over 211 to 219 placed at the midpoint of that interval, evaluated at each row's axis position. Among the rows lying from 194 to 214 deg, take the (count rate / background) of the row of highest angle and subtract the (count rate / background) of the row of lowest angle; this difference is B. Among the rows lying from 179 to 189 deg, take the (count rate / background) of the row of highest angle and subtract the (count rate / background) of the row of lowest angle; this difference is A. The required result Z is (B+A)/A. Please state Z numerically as -1.4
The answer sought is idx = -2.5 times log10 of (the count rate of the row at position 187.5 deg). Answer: -4.75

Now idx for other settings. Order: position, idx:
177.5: -4.73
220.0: -4.53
